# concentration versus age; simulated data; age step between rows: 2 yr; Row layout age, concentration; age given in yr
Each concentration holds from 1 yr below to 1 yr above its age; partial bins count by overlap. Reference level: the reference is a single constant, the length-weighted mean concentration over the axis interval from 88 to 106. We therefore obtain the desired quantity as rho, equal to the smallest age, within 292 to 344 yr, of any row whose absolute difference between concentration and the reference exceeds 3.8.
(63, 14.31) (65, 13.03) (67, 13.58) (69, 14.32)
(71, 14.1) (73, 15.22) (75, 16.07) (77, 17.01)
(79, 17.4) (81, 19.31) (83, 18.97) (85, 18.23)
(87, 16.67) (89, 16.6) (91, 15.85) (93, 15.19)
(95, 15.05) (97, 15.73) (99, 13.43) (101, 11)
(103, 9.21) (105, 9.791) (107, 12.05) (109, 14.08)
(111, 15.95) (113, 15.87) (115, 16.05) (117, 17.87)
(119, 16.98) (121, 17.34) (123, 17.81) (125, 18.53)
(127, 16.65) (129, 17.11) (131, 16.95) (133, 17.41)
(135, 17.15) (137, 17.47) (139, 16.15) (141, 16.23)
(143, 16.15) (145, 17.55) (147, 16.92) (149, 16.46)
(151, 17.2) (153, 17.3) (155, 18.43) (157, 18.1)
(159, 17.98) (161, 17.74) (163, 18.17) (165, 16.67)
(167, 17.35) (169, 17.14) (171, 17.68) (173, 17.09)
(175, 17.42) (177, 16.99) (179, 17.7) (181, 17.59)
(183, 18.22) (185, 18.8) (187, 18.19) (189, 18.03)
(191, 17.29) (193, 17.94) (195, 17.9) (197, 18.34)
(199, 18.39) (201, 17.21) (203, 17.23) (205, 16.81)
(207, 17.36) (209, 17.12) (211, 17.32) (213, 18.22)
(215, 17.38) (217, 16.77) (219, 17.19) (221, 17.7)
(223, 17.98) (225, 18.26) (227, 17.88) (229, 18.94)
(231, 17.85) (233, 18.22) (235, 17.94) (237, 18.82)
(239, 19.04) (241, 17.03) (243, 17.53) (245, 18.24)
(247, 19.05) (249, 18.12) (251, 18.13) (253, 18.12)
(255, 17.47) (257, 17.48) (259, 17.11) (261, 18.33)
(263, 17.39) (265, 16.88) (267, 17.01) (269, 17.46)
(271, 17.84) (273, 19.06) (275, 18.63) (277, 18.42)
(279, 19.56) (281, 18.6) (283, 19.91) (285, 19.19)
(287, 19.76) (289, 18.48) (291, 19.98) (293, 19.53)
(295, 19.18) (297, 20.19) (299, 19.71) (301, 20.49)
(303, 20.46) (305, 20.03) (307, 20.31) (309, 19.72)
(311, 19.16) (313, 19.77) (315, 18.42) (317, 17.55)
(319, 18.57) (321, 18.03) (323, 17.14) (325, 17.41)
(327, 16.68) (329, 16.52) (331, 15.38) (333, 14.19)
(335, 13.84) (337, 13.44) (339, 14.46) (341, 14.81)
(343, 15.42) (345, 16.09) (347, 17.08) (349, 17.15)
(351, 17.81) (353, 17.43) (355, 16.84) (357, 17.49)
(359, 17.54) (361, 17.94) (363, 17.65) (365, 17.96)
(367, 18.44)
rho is 293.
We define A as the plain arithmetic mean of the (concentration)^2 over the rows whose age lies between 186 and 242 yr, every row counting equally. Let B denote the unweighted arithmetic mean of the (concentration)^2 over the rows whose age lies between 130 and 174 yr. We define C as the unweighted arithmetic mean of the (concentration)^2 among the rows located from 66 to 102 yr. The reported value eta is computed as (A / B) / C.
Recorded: 0.0042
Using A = 317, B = 298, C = 253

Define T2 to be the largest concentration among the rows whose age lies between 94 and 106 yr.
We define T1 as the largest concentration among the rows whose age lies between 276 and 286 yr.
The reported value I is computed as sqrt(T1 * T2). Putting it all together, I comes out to 17.7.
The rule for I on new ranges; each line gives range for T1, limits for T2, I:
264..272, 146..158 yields 18.1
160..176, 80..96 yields 18.7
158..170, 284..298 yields 19.2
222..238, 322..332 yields 18.2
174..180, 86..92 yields 17.2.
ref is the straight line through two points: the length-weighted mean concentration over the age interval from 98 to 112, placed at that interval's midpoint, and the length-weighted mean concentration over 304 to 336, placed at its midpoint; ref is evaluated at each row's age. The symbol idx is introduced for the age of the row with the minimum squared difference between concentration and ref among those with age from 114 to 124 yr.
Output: 115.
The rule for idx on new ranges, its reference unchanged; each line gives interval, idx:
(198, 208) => 205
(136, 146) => 143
